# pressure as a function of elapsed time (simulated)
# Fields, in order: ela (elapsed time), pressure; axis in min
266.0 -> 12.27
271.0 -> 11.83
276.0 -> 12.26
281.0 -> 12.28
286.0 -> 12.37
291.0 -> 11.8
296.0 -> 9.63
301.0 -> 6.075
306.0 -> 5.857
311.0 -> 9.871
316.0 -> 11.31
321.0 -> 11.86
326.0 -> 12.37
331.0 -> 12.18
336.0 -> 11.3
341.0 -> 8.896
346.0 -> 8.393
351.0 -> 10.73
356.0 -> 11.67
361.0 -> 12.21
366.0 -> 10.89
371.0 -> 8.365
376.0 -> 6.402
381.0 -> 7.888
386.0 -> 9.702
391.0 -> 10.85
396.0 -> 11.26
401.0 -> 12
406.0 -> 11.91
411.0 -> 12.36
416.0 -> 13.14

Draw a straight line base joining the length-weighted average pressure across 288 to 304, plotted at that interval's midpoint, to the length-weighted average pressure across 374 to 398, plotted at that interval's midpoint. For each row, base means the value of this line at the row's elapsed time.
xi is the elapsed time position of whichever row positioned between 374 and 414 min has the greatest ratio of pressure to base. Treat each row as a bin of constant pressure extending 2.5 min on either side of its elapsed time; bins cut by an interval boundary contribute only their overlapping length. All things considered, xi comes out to 411.0 min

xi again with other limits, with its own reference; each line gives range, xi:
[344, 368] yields 361.0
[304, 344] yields 326.0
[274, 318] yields 286.0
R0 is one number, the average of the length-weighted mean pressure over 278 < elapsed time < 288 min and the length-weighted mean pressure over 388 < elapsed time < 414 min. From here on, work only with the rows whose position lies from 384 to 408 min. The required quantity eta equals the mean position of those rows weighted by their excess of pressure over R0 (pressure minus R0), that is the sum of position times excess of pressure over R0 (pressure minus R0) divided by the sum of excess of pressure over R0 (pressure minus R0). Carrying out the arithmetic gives 389.4 min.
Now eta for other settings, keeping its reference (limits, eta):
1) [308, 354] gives 336.6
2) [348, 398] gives 376.6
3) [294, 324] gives 304.1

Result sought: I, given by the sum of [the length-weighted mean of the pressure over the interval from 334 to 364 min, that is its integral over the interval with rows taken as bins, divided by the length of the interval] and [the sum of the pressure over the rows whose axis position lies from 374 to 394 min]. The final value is 45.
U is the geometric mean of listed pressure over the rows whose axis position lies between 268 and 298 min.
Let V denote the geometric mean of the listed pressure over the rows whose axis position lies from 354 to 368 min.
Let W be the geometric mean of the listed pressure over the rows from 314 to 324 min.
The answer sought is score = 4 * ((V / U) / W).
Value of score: 0.34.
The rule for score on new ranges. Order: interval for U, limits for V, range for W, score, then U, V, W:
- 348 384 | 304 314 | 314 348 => 0.30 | 9.5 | 7.6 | 10.8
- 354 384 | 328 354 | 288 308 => 0.55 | 9.3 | 10.2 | 8.0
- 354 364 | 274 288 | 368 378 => 0.56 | 11.9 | 12.3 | 7.3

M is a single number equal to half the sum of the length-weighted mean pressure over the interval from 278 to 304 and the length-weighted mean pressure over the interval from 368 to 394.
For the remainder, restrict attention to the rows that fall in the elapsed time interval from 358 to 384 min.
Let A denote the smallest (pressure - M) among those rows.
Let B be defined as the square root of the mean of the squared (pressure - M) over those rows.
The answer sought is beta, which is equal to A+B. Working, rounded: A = -3.2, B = 2.14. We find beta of -1.0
